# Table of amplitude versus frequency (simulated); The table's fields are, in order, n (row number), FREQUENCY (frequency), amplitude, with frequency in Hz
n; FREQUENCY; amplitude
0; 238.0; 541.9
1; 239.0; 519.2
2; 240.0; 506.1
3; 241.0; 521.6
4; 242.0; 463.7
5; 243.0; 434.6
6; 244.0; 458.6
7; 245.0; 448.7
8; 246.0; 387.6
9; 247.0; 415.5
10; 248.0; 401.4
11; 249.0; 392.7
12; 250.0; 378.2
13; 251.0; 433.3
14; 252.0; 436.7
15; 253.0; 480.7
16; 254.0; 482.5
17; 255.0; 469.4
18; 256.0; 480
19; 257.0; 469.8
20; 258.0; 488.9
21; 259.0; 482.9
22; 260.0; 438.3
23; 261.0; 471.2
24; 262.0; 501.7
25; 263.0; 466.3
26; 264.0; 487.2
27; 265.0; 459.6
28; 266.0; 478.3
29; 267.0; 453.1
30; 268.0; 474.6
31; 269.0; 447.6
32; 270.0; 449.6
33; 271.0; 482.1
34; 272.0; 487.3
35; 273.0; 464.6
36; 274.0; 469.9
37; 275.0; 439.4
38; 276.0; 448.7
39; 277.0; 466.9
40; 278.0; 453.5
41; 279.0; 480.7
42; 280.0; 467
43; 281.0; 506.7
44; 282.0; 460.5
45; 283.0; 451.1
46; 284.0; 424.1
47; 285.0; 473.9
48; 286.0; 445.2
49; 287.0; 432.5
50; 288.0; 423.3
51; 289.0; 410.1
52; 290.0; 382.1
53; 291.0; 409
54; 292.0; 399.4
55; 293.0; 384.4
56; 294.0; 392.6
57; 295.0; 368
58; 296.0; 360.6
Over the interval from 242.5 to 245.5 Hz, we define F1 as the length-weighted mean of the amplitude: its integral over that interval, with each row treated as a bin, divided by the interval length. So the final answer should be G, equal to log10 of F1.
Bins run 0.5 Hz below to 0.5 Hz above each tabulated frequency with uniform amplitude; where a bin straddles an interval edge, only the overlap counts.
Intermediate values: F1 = 447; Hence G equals 2.651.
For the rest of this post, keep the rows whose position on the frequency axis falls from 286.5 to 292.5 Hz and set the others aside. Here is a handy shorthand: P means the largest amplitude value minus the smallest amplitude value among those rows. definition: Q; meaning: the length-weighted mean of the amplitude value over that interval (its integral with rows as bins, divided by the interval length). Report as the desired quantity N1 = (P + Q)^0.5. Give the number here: 21.4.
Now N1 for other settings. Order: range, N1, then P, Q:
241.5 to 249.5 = 22.4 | 76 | 425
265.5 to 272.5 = 22.5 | 40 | 468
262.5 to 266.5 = 22.4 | 28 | 473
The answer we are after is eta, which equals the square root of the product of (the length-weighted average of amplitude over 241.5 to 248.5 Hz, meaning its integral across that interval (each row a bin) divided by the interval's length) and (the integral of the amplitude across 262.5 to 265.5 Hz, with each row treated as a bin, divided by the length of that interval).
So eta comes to 450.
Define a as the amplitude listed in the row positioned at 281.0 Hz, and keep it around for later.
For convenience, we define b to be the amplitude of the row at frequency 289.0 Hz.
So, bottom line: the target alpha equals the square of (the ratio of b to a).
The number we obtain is 0.66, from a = 506.7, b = 410.1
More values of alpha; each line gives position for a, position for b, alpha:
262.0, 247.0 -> 0.69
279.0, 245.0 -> 0.87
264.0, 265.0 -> 0.89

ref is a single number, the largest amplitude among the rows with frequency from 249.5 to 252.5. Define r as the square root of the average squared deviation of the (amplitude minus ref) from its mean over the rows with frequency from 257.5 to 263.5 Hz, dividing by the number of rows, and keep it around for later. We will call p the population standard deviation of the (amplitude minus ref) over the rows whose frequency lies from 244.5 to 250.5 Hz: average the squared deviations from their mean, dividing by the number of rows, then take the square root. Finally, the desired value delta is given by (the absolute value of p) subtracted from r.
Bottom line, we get -3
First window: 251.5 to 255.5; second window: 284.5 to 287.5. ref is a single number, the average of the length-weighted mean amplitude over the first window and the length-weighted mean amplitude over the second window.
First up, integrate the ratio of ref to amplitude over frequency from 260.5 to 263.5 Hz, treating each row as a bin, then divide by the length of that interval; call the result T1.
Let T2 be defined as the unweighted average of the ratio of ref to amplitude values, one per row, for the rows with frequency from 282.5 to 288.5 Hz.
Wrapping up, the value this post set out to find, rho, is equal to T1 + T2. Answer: 2.00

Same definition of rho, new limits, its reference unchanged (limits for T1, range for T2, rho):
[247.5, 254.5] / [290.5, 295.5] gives 2.25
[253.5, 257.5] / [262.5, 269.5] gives 1.95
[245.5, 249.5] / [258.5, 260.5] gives 2.15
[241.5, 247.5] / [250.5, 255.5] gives 2.06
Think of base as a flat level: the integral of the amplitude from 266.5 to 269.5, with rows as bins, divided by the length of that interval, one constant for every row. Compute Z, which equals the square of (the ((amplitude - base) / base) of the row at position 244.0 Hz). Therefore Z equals 0.0000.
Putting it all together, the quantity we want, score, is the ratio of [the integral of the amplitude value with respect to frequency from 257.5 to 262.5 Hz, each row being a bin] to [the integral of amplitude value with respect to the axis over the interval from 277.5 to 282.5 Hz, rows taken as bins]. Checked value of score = 1.0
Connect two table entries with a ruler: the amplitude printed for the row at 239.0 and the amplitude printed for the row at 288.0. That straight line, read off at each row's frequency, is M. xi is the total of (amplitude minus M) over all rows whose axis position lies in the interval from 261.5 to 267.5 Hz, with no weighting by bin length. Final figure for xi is 30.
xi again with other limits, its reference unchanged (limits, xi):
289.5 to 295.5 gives -151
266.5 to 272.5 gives 37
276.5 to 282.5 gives 196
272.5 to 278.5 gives 56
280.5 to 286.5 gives 169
